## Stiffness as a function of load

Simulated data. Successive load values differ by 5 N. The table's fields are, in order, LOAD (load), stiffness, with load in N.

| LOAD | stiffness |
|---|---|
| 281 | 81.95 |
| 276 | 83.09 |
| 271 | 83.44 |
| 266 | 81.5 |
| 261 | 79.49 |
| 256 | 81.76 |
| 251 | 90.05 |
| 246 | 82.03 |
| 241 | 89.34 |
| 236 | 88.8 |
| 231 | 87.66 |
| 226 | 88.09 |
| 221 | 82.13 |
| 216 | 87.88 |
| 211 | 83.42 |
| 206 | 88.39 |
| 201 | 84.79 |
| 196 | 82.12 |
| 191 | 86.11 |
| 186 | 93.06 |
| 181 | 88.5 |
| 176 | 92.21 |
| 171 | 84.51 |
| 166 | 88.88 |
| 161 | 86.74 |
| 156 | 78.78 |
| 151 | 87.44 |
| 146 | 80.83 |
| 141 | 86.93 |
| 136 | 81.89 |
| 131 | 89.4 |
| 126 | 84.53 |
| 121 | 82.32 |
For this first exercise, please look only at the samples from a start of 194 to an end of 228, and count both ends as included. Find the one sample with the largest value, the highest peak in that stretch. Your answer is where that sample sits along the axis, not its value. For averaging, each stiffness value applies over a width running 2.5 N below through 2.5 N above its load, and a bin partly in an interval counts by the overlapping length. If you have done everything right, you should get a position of 206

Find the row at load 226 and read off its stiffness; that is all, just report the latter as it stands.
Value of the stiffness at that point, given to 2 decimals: 88.09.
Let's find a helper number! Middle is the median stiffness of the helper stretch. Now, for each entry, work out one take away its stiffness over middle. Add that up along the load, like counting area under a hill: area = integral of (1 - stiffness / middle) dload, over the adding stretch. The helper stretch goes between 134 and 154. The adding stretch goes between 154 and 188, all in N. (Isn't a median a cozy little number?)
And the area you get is -1.3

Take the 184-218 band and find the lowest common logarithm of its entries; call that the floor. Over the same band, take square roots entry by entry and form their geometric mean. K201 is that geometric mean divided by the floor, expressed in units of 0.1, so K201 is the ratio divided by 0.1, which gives 48.6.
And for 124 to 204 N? 48.9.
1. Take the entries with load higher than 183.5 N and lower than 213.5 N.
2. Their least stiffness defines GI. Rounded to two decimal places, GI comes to 82.12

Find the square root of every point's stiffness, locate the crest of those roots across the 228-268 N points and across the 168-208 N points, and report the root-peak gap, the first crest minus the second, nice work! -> -0.16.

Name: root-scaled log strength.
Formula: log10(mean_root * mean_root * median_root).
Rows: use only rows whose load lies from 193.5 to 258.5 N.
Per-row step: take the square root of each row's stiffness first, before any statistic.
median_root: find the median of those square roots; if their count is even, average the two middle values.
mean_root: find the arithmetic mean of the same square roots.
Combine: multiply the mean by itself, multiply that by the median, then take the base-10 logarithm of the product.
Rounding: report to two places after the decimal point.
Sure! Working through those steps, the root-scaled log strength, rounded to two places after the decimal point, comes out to 2.91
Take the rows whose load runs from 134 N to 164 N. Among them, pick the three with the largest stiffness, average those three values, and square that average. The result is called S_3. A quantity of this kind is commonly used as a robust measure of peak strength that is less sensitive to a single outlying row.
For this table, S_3 7575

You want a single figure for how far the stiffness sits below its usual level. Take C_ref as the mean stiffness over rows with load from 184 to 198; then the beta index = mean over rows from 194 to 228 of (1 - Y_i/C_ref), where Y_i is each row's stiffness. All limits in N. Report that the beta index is 0.021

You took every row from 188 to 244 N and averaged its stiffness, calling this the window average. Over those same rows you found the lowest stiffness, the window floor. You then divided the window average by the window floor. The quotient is 1.05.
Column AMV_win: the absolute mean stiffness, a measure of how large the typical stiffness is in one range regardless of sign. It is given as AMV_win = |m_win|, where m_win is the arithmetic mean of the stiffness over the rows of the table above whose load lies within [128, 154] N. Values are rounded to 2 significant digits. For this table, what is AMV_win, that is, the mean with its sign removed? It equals 85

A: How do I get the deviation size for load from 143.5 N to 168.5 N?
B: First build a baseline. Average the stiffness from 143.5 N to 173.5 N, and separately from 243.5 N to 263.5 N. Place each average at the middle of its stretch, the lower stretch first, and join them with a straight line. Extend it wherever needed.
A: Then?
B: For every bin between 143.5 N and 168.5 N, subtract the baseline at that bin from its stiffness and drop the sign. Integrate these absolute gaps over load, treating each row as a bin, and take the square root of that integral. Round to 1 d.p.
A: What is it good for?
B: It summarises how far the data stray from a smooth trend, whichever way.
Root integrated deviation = 9.8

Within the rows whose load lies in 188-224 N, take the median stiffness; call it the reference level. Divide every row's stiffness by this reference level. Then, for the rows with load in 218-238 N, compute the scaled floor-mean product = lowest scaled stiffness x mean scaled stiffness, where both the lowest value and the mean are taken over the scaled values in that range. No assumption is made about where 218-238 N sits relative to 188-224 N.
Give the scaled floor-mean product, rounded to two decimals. 0.99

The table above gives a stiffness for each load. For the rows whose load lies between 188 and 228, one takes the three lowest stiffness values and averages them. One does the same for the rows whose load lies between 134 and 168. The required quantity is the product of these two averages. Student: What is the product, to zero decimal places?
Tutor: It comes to 6646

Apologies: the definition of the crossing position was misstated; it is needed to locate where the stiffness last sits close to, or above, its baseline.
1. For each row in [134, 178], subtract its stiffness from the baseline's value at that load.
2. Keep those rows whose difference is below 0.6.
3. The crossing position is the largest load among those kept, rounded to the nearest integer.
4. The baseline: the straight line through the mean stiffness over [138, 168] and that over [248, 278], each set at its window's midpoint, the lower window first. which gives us 176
